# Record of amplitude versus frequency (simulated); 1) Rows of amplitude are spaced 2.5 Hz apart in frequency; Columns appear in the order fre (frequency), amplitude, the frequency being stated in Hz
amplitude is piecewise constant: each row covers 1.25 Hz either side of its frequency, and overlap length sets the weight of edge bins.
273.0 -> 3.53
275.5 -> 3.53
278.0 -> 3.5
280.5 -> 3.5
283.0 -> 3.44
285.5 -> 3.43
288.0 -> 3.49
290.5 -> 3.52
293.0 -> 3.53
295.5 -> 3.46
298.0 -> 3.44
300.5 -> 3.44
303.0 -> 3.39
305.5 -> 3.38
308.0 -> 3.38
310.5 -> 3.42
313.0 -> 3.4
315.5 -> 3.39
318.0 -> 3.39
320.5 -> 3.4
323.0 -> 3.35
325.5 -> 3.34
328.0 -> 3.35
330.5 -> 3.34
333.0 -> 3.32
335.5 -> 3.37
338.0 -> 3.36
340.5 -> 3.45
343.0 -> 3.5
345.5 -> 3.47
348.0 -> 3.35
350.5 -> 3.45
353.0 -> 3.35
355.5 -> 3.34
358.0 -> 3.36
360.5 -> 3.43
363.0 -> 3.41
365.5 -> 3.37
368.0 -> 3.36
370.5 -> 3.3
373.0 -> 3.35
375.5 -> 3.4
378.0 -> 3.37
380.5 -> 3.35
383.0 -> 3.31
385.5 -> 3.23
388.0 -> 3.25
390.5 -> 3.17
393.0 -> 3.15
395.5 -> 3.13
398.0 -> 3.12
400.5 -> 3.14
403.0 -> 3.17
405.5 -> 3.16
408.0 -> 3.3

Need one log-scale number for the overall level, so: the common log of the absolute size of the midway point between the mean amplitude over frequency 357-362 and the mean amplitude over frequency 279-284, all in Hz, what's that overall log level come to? 0.536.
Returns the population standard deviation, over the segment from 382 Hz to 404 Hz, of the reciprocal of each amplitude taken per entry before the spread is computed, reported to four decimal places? 0.0059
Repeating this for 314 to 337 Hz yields 0.0023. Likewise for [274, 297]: 0.0029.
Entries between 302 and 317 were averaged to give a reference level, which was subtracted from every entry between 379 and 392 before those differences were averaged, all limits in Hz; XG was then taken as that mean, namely -0.13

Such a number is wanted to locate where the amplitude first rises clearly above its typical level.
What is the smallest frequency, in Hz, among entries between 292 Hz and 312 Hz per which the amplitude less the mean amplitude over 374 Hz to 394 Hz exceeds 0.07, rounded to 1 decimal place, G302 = 293.0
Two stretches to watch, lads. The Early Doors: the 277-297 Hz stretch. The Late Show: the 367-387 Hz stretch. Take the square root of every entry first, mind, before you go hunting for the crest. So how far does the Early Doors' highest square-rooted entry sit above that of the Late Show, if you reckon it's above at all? 0.035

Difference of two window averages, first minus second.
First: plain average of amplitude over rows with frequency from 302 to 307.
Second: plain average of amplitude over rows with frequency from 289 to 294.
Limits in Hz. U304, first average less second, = -0.14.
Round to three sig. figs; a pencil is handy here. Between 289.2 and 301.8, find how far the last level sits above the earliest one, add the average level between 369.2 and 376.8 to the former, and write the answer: 3.27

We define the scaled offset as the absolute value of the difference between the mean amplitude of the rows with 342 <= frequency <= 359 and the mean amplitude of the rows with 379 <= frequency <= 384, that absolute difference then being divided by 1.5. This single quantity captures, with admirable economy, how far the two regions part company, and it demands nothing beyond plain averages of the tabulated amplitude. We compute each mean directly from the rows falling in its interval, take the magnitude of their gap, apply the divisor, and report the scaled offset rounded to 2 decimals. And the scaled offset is 0.05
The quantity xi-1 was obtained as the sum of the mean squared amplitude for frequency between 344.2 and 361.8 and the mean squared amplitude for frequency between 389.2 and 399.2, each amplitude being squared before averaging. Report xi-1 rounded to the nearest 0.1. 21.4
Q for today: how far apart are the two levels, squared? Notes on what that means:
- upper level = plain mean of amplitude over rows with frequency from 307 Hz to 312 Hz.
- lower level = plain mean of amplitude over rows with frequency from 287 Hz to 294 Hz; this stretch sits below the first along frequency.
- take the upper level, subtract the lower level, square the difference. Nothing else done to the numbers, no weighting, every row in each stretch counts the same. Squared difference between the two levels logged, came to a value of 0.013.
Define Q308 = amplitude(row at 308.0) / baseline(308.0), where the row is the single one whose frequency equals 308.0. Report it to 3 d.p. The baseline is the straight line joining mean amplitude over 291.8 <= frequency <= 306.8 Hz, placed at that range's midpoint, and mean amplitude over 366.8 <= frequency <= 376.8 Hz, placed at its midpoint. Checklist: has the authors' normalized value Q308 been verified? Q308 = 0.986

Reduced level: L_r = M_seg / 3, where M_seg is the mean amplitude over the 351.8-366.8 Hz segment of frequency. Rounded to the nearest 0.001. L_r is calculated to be 1.126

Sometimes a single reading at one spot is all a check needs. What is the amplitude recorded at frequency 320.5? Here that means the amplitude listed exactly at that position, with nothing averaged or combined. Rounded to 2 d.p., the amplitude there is 3.40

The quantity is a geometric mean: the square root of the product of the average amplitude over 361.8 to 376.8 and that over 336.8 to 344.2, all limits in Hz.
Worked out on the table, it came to 3.40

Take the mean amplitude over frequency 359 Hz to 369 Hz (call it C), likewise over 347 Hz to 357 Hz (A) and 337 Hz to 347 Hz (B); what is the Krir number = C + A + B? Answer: 10.2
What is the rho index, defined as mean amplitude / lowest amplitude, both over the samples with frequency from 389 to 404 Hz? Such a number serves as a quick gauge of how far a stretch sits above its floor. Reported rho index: 1.01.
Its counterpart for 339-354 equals 1.02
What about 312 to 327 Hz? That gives 1.01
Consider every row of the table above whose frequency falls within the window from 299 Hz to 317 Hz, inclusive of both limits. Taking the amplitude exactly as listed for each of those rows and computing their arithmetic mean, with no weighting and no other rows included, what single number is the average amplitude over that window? 3.40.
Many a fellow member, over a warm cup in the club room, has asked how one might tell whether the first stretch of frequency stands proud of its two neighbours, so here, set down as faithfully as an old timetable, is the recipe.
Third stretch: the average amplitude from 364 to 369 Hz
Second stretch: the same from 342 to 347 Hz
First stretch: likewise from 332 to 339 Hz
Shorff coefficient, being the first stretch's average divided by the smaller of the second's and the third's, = 1.00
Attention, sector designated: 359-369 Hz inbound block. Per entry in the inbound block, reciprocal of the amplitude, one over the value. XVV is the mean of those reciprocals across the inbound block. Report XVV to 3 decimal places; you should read 0.295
